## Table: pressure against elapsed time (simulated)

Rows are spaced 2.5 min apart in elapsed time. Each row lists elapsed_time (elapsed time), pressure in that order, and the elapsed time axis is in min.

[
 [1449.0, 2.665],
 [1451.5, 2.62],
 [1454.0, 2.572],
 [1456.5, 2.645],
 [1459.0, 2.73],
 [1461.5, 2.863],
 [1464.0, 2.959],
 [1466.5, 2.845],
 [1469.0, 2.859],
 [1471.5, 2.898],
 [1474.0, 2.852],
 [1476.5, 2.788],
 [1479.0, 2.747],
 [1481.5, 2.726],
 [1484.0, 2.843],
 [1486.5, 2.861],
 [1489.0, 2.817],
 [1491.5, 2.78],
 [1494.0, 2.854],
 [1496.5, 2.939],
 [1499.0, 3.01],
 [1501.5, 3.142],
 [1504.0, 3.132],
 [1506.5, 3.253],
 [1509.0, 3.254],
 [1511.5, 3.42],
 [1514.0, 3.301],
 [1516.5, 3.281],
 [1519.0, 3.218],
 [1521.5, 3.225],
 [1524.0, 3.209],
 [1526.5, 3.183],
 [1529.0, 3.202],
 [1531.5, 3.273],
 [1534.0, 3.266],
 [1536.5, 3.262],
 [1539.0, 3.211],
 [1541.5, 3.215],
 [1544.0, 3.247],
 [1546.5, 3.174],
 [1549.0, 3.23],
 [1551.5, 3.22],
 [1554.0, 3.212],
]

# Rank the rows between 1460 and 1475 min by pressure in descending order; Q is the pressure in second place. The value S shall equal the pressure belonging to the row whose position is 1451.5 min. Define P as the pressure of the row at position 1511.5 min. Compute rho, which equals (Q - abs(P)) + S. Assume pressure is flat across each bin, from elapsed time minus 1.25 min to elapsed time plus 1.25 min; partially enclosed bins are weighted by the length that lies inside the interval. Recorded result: 2.1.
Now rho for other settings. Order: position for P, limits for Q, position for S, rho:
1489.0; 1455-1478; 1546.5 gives 3.3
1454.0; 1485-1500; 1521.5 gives 3.6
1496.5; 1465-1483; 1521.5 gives 3.1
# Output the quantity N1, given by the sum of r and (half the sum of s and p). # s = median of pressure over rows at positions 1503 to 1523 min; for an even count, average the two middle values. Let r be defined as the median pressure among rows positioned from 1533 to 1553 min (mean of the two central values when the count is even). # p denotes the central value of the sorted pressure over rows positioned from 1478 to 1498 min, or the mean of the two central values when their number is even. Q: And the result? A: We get 6.27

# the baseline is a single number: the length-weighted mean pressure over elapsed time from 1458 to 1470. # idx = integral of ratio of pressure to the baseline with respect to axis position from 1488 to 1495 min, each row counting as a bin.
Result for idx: 6.9 min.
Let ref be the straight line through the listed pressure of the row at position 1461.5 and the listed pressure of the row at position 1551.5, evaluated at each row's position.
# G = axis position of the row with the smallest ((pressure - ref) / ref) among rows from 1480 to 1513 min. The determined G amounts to 1481.5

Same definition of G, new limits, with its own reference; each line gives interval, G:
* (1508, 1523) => 1521.5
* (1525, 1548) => 1546.5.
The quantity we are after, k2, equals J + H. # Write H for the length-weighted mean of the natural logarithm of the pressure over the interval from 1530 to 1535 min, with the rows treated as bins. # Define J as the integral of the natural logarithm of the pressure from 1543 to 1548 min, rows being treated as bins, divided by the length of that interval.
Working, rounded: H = 1.18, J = 1.17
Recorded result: 2.35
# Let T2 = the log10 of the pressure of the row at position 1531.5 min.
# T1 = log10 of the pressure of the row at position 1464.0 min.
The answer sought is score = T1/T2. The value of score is 0.91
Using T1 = 0.471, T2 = 0.515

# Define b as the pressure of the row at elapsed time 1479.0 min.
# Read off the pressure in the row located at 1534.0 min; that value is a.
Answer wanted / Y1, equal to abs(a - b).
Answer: 0.52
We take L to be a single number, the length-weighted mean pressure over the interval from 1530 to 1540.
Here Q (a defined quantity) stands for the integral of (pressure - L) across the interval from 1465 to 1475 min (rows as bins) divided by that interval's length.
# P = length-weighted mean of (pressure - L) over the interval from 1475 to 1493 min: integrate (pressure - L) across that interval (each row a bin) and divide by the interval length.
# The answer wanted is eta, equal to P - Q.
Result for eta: -0.1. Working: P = -0.46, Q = -0.39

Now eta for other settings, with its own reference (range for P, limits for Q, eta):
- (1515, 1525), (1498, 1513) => 0.0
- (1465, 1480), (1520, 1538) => -0.4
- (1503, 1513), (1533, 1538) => 0.0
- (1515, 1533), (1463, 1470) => 0.3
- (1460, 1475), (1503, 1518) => -0.4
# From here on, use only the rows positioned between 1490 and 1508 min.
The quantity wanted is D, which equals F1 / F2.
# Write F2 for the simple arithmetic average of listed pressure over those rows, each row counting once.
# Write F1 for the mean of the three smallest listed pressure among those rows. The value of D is 0.948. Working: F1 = 2.86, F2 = 3.0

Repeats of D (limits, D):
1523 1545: 0.990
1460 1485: 0.970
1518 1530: 0.997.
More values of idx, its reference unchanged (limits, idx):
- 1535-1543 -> 9.1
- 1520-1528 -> 9.0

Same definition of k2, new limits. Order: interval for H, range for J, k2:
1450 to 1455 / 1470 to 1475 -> 2.01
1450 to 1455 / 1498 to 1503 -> 2.08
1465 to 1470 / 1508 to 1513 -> 2.26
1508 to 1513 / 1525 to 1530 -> 2.37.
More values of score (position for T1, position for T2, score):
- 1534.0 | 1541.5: 1.01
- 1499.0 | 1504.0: 0.97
